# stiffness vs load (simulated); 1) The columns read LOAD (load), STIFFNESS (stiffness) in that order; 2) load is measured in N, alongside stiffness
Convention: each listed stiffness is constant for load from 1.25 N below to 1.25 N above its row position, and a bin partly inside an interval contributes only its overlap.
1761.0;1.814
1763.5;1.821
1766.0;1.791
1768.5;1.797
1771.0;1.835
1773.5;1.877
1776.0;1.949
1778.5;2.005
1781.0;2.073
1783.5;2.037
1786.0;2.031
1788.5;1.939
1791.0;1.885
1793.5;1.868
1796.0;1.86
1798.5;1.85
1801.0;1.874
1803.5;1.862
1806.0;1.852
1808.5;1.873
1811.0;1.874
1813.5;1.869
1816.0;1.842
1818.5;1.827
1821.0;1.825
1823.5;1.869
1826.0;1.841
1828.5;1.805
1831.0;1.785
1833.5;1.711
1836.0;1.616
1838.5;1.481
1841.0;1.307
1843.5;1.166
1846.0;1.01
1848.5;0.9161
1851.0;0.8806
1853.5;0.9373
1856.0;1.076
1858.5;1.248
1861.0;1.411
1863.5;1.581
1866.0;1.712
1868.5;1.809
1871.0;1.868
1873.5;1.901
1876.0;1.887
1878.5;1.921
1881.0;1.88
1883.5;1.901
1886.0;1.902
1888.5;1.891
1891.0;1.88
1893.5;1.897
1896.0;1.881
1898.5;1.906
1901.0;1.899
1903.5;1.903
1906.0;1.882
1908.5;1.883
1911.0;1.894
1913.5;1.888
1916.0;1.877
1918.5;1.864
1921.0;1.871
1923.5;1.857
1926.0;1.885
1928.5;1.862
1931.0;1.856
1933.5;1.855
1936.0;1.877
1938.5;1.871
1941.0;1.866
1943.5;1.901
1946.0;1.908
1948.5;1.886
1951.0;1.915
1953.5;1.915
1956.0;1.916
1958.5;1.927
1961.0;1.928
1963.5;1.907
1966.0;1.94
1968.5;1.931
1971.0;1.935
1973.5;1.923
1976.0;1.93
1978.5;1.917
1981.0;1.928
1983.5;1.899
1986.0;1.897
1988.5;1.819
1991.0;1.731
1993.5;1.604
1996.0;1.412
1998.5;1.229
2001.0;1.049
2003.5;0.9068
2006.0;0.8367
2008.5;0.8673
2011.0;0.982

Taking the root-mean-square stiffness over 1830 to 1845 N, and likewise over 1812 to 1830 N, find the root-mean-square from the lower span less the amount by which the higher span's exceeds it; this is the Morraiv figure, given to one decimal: 2.2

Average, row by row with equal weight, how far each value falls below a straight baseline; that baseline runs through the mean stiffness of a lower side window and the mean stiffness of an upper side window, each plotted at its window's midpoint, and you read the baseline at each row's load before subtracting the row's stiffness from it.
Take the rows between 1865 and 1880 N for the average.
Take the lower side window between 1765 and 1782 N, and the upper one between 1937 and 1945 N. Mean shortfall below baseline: 0.04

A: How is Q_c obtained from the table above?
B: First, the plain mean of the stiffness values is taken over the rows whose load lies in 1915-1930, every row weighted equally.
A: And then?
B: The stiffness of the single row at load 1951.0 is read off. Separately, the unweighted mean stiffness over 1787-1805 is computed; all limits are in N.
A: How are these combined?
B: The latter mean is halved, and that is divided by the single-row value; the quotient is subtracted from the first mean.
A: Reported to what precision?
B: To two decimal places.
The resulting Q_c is 1.38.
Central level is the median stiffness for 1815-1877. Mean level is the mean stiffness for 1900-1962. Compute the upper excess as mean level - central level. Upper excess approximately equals 0.18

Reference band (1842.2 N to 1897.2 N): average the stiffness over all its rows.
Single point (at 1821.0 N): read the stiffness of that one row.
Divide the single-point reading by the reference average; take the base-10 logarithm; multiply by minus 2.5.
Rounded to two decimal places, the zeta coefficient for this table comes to -0.16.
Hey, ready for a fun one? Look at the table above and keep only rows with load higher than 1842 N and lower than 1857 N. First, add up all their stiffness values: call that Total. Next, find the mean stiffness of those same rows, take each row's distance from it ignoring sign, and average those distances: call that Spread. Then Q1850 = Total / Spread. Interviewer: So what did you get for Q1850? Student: 69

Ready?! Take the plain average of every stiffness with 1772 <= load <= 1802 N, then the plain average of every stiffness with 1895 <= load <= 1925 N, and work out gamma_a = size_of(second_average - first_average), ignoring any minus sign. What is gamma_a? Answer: 0.05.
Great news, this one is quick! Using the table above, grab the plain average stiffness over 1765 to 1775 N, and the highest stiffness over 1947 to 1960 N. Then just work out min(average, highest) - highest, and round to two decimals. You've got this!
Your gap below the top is -0.10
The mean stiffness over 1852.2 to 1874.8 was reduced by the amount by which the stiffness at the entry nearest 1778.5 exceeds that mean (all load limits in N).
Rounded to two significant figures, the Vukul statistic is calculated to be 1.0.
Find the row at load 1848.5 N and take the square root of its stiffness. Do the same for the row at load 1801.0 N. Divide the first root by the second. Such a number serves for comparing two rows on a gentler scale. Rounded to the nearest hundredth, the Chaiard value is 0.70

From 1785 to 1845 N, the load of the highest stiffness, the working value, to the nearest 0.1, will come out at 1786.0 N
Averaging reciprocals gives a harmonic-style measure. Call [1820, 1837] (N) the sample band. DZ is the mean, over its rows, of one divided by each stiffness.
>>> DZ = 0.563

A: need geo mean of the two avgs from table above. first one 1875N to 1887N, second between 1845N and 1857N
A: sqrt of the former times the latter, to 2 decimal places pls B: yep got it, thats 1.35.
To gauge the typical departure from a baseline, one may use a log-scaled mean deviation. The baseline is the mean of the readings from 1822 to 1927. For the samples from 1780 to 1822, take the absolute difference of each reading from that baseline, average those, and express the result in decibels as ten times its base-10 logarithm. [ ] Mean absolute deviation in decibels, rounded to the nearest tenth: -6.7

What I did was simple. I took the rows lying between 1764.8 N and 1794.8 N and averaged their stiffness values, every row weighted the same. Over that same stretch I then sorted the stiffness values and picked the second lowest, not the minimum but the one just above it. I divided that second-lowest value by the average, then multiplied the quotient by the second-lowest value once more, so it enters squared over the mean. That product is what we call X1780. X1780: 1.7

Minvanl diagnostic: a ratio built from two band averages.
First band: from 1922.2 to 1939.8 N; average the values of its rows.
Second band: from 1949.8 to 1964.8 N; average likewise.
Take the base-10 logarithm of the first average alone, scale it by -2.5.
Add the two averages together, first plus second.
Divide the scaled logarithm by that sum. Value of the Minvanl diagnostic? -0.179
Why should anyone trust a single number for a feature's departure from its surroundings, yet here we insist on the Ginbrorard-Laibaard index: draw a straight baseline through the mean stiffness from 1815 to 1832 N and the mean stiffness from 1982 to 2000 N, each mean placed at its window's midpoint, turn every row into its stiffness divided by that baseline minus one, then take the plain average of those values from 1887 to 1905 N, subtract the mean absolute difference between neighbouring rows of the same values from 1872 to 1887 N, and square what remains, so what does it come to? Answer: 0.005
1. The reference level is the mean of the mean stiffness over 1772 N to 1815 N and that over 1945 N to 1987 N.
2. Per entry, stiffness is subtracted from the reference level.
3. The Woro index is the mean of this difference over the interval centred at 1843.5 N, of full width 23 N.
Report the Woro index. 0.69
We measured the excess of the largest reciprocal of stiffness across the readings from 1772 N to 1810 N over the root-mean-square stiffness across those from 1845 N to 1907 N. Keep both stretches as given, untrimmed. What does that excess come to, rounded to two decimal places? -1.14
